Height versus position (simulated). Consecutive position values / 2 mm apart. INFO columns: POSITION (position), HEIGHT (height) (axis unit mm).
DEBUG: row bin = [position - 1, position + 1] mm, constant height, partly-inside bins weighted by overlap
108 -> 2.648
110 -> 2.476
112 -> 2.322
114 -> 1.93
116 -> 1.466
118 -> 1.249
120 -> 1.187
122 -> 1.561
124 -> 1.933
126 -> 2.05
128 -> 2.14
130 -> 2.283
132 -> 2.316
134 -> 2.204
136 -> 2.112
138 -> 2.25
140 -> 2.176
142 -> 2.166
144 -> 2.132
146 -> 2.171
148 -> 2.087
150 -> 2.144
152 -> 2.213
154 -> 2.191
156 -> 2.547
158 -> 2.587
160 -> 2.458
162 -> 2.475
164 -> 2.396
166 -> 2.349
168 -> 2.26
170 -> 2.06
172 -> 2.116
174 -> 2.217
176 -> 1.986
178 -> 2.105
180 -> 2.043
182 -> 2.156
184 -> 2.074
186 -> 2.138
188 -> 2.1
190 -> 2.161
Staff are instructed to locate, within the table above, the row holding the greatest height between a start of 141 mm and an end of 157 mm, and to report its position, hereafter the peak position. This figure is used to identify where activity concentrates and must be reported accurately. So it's 156 mm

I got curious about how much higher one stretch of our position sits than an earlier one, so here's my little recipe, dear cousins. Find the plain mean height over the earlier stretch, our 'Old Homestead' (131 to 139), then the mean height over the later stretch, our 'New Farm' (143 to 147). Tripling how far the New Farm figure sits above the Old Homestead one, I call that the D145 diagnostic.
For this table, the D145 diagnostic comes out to -0.21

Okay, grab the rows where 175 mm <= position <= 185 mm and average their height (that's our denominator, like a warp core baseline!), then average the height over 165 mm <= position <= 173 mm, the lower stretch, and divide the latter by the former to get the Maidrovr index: 1.06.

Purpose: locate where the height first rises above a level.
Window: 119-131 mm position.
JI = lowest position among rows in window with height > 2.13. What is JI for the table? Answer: 128 mm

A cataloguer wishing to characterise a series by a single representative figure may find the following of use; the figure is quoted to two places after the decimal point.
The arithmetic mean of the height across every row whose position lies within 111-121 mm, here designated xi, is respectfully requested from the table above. 1.63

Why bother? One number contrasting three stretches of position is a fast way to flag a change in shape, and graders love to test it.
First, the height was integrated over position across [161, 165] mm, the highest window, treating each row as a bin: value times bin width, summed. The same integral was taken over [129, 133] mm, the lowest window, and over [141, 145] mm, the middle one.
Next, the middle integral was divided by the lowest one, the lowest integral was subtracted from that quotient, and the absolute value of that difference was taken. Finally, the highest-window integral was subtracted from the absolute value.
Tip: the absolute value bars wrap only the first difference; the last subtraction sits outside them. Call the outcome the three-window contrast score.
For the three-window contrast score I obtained -1.5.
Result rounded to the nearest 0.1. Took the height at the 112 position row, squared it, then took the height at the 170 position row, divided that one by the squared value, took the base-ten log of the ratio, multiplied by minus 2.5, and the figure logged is 1.0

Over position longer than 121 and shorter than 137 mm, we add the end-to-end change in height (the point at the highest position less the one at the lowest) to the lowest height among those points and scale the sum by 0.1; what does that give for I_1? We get 0.211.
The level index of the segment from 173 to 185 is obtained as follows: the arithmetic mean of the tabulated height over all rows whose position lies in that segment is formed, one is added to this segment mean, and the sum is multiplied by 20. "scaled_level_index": 61.9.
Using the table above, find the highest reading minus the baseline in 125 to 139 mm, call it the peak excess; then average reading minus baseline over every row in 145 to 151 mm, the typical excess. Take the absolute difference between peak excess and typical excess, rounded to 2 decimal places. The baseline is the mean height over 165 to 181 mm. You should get 0.18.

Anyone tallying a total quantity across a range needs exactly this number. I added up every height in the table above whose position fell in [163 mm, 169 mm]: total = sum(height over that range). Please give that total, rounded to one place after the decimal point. 7.0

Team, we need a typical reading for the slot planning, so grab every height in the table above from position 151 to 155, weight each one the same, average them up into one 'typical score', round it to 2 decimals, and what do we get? 2.20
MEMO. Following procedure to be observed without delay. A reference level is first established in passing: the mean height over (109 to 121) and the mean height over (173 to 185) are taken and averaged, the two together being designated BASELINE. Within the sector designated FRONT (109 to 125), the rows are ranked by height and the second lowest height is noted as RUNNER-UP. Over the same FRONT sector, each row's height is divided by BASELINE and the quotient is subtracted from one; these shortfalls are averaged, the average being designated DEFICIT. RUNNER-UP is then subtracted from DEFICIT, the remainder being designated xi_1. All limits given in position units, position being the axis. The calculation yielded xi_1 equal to -1.16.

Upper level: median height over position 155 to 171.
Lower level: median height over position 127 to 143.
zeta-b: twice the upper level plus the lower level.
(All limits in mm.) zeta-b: 7.0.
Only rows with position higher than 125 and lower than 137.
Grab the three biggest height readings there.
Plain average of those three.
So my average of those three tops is 2.27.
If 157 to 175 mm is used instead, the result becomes 2.51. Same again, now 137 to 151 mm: 2.20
